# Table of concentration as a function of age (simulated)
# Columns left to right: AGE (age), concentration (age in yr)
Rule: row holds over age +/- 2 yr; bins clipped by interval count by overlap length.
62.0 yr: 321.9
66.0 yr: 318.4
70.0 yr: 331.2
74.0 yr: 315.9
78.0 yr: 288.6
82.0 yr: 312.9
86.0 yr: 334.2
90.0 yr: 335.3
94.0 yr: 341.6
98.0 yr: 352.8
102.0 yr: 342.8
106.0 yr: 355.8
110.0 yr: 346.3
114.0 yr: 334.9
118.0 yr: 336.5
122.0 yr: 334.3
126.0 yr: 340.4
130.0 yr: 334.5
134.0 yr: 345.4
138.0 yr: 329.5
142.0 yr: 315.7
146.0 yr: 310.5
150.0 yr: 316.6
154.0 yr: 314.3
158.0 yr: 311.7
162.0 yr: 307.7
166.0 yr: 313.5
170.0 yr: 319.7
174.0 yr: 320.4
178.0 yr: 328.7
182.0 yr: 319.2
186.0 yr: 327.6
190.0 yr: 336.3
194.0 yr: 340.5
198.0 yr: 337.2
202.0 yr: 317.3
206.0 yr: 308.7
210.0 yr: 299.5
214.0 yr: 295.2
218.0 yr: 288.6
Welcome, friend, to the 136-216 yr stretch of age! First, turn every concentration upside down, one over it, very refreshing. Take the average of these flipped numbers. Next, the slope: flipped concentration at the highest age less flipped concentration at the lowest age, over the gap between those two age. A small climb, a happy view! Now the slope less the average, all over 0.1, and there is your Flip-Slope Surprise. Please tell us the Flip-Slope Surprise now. -0.0314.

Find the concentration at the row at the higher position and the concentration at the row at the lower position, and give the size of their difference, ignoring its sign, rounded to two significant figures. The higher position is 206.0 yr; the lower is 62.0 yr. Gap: 13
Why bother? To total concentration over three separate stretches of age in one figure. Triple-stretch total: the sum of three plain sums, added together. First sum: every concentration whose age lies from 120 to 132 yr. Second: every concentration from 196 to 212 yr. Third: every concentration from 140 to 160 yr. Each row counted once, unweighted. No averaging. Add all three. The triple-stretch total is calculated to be 3841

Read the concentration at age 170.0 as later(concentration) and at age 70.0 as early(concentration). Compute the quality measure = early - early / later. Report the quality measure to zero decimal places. 330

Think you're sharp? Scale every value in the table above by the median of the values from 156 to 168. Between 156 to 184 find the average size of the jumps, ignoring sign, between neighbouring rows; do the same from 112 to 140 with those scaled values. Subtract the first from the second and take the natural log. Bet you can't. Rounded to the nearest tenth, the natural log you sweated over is -5.4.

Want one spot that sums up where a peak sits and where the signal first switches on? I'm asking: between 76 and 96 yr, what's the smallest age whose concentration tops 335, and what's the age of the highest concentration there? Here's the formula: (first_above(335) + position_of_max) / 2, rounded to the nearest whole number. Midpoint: 92 yr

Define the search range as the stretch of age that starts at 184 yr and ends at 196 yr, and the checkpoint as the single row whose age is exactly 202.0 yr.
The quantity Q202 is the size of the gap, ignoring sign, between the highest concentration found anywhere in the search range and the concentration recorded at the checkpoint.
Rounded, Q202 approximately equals 23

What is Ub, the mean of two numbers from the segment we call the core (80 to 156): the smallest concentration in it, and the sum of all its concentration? 3322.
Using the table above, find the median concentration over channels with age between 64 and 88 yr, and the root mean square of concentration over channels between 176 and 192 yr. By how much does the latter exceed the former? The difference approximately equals 11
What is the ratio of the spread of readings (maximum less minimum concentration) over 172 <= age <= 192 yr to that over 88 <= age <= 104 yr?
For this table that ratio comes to 0.98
